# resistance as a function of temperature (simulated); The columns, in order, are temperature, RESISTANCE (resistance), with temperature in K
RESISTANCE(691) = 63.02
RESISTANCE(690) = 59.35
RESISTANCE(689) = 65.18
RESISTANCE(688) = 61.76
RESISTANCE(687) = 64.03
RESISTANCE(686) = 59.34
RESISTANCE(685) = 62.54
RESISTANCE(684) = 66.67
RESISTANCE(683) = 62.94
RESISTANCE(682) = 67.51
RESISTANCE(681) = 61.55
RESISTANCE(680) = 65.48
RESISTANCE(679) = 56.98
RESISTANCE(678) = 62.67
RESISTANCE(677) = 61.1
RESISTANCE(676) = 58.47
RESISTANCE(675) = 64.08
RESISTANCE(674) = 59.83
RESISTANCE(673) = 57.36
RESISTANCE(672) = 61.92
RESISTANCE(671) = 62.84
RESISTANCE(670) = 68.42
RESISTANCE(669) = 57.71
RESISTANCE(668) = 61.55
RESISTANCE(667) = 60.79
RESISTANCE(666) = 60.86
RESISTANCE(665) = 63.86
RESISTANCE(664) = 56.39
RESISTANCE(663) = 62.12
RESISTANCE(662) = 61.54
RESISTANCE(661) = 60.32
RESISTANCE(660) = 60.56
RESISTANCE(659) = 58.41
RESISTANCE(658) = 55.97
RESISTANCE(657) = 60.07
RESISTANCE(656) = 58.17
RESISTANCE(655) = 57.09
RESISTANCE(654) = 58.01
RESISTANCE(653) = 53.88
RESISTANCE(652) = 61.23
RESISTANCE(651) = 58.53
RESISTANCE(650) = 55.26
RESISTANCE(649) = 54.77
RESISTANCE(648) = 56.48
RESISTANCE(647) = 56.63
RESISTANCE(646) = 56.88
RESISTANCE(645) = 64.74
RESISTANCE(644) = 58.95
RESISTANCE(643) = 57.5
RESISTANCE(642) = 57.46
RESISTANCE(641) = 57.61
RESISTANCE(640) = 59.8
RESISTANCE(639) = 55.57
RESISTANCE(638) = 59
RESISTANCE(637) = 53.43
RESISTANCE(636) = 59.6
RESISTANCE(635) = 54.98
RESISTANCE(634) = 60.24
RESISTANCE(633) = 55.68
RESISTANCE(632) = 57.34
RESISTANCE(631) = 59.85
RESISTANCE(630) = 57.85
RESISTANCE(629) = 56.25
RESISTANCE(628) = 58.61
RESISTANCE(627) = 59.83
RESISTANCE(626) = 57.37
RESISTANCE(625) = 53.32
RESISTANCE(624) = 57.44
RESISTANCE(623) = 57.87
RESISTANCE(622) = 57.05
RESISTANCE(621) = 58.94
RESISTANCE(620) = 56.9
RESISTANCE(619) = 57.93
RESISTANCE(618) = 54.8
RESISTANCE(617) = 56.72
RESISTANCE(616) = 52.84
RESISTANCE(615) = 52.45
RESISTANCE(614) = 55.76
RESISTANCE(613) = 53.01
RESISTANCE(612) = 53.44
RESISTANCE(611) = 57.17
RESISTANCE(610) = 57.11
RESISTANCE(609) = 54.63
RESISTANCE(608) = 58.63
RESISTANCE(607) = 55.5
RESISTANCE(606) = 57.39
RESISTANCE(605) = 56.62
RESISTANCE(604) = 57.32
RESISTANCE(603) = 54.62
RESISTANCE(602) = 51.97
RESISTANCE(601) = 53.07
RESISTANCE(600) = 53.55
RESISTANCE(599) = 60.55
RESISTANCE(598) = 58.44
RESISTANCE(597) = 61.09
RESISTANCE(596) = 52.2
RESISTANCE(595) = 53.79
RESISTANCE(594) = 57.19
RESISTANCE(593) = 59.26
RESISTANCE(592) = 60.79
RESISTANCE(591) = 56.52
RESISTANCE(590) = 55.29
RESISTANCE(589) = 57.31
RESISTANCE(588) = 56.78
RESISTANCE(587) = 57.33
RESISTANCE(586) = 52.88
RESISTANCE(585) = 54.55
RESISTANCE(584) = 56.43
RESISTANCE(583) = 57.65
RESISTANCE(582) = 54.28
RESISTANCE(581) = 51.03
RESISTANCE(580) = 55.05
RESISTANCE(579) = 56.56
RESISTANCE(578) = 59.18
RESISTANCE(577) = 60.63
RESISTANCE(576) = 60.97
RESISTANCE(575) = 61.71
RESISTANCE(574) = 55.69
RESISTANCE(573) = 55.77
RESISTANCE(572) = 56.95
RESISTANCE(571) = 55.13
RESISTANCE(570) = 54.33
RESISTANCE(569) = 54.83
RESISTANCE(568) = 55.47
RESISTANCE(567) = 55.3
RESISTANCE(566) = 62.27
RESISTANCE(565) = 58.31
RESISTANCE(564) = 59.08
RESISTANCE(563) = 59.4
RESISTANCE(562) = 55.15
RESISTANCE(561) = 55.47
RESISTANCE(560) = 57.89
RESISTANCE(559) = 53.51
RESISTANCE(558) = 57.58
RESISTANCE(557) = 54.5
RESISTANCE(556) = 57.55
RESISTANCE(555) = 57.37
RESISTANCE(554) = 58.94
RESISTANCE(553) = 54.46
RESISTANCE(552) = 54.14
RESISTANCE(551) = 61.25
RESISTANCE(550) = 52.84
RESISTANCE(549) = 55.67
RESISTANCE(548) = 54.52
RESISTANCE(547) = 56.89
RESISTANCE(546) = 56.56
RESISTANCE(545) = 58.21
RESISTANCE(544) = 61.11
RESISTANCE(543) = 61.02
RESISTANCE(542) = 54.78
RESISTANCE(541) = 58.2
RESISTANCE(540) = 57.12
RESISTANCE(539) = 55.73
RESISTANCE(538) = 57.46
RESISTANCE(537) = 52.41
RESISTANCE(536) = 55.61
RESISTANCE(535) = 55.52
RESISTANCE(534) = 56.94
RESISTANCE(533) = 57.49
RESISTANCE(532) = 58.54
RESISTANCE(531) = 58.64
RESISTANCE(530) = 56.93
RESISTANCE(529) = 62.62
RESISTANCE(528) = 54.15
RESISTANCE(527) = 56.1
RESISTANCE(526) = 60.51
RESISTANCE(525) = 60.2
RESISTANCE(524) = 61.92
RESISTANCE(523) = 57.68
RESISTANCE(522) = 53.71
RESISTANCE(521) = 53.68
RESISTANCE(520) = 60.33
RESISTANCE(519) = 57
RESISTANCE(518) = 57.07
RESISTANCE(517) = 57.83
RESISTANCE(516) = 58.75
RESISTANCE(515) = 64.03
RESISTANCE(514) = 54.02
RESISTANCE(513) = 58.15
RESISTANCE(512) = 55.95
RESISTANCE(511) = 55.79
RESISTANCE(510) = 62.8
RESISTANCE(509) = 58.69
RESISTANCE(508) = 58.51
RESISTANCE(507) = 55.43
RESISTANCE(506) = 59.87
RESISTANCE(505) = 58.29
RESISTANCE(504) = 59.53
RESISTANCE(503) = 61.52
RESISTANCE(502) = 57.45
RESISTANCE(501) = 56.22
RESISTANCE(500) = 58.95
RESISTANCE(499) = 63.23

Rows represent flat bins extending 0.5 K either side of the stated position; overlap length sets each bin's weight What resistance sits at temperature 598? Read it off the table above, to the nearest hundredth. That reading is 58.44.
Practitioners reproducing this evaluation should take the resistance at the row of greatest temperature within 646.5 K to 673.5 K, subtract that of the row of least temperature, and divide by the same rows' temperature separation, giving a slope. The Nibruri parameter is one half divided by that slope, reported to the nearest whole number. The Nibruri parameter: 18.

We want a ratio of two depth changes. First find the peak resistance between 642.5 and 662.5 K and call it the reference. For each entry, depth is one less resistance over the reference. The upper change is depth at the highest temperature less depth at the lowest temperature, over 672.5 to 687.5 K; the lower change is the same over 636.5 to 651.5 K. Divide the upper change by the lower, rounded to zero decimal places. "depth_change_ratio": 1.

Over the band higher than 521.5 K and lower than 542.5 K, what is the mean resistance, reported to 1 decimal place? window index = 57.3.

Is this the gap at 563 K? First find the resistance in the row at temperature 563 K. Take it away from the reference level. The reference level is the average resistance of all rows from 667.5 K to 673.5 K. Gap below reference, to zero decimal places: 2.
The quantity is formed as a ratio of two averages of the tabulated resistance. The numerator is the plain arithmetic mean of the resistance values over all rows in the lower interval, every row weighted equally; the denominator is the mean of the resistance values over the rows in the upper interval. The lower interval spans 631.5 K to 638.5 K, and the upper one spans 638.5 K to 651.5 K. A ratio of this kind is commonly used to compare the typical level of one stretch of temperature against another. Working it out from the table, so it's 0.99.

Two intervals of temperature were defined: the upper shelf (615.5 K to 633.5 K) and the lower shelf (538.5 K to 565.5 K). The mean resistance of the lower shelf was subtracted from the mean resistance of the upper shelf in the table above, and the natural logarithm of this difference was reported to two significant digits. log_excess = -2.3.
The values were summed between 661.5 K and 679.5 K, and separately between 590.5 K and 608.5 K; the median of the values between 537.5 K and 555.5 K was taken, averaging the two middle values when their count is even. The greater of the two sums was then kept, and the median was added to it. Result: 1155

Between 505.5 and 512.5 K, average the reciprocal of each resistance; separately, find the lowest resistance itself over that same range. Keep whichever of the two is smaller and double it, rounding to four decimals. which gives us 0.0345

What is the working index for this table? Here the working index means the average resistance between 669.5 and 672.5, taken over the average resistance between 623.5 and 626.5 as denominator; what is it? 1.15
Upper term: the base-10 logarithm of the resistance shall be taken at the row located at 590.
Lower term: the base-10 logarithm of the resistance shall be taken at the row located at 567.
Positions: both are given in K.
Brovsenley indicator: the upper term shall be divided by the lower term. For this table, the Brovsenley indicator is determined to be 1.00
